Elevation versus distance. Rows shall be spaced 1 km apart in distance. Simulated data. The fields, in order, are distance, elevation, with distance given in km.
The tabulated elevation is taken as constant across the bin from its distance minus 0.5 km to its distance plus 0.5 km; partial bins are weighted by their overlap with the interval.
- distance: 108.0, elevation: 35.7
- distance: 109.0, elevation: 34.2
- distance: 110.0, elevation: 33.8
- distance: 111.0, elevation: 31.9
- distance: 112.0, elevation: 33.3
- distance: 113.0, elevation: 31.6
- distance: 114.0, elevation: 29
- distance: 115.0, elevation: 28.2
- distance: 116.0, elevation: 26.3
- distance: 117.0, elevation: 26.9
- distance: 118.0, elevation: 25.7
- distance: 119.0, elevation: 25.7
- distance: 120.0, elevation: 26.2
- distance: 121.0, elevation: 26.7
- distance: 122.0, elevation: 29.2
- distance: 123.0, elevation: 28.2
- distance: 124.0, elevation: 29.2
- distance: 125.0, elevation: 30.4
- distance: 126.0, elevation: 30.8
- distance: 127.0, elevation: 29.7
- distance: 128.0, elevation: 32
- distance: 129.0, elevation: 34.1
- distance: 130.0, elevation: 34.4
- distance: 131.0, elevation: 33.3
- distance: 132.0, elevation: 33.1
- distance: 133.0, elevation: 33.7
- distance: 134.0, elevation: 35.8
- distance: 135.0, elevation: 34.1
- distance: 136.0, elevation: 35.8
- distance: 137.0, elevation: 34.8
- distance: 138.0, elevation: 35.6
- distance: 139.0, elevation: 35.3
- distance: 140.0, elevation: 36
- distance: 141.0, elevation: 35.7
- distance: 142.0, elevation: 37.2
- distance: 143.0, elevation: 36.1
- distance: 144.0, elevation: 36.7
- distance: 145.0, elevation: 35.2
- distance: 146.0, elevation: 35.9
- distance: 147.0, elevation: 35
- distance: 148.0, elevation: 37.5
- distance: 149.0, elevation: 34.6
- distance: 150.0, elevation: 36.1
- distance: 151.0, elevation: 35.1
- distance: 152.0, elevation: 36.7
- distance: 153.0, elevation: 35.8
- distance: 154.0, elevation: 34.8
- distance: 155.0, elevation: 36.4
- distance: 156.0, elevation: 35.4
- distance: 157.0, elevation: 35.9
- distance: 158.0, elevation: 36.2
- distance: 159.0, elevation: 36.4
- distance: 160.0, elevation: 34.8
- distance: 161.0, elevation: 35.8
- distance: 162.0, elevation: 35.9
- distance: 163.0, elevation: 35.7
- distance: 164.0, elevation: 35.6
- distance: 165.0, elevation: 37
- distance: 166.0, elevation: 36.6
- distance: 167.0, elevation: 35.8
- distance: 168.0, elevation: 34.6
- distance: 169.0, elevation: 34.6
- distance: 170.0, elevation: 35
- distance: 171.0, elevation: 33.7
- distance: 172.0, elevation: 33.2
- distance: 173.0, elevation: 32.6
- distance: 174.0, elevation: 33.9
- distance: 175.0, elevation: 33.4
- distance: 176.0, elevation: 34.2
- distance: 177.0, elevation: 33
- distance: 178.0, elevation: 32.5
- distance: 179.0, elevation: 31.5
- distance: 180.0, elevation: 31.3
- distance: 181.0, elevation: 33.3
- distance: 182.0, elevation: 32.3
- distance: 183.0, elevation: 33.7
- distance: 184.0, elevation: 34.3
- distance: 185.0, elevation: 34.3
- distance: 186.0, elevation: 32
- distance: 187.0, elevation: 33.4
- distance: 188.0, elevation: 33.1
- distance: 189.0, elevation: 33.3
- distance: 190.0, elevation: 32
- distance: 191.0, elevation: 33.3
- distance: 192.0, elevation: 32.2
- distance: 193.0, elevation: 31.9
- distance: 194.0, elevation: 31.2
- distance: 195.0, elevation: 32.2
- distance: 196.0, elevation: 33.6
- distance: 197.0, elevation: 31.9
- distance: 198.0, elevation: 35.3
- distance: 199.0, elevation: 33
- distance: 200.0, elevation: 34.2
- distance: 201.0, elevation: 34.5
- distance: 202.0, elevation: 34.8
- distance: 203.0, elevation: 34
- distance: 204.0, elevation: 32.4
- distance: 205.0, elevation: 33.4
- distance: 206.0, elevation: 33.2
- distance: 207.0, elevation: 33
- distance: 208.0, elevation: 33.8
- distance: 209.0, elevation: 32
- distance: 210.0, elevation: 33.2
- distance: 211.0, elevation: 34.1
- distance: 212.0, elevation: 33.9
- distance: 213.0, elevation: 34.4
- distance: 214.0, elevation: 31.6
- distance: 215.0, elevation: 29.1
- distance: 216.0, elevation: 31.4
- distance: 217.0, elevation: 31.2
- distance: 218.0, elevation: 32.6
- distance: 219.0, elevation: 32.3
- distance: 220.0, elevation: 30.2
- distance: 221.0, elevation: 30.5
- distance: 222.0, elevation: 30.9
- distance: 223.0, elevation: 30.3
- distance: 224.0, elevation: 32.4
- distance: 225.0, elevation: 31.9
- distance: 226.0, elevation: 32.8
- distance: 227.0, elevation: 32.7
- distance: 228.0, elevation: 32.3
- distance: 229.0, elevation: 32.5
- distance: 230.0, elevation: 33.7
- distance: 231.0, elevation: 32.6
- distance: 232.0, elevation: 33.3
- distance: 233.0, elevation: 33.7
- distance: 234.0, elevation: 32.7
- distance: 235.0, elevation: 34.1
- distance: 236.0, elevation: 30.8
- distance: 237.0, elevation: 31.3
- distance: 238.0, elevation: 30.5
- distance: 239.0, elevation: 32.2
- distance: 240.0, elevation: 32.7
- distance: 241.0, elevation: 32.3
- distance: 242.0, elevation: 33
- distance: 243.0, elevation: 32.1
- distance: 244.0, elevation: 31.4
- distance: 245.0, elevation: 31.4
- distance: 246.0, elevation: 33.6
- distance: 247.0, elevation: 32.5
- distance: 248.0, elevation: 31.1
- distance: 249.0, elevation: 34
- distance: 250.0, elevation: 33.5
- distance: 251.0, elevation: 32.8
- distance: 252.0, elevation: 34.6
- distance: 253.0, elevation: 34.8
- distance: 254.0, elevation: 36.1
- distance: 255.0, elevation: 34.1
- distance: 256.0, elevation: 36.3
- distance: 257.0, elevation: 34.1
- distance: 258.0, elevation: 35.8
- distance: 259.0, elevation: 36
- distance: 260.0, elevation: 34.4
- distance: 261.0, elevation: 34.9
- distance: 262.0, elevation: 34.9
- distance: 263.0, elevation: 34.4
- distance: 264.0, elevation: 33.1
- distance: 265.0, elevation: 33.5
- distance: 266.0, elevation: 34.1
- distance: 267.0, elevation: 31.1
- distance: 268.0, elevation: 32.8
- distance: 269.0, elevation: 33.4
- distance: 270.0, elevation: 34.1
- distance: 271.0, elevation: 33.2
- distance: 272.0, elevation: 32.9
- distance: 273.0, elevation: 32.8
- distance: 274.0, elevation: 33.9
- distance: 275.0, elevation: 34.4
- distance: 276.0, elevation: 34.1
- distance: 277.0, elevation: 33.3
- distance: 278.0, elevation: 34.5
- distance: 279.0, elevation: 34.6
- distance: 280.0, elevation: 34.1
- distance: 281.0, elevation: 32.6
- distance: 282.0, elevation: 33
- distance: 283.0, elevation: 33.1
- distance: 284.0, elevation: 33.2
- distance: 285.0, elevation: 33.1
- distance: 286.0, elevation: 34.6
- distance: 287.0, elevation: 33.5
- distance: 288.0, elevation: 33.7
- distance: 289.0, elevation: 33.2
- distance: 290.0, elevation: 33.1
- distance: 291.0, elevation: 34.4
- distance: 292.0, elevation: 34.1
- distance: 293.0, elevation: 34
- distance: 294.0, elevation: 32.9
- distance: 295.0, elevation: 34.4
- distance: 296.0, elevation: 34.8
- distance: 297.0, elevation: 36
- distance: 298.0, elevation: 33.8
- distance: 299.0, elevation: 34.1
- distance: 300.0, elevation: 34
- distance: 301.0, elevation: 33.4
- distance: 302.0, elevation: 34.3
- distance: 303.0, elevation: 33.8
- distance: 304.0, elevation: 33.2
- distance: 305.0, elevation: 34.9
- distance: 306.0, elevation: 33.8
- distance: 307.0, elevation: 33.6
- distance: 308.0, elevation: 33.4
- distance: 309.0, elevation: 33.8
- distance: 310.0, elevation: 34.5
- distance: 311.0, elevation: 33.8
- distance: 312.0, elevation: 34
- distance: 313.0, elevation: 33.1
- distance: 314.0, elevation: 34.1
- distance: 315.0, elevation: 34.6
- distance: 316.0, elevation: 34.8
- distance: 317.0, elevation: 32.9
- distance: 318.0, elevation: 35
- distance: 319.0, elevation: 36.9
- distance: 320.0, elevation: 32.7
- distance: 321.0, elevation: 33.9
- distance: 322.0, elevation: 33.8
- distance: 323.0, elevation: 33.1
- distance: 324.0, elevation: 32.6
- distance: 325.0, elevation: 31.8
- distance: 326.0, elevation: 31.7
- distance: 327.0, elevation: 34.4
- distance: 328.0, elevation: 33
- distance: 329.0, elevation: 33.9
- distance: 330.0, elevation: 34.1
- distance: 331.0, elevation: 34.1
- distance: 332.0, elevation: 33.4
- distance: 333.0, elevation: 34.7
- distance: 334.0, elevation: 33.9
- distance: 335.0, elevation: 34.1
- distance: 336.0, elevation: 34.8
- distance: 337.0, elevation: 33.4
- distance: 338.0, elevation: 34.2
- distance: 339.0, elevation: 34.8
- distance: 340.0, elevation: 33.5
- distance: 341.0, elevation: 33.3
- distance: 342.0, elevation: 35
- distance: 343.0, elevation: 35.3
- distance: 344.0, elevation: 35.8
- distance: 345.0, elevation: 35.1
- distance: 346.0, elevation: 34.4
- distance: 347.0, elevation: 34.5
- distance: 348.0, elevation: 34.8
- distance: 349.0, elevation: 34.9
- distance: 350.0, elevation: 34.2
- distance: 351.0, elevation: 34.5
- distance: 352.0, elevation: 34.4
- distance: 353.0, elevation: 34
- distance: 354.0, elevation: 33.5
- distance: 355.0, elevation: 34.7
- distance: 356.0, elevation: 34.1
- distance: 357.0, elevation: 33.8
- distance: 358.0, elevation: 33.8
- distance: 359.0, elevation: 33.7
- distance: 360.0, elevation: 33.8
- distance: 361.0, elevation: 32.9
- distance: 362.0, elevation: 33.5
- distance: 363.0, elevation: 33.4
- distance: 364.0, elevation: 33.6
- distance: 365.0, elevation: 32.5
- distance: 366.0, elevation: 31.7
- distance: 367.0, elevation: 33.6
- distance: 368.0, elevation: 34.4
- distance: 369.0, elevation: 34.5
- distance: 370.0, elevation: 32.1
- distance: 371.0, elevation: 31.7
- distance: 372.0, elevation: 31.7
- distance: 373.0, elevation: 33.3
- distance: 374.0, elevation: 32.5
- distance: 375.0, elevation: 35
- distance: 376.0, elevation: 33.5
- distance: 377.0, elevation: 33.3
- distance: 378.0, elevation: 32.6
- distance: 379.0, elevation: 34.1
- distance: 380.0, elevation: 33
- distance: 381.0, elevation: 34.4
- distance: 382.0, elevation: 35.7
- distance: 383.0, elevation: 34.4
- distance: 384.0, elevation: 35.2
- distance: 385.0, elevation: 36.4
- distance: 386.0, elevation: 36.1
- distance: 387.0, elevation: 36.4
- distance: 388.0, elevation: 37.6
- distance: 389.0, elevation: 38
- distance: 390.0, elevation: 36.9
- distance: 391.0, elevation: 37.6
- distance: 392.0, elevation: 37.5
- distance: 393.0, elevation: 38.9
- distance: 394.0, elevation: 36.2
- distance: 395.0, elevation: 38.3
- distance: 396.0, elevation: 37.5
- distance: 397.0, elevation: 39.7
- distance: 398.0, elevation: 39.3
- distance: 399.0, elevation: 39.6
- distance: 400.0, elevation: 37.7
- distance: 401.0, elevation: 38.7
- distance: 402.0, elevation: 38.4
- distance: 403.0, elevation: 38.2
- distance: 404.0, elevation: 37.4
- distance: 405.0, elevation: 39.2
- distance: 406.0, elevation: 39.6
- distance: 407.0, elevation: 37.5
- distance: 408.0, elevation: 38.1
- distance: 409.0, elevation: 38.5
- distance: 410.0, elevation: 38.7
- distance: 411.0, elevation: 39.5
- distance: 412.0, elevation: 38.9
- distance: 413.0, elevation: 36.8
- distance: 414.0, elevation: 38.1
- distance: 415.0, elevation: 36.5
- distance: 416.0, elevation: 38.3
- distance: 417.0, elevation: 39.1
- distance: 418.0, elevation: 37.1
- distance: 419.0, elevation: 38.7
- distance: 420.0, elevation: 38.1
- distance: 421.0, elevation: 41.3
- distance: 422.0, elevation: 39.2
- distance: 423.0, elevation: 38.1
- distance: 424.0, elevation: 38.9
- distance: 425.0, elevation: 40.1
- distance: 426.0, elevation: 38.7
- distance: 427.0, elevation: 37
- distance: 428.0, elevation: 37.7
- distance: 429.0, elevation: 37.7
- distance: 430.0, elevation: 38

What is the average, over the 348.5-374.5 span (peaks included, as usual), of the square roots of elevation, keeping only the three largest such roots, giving 5.89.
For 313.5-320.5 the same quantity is 5.96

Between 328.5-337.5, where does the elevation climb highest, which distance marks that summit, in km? 336.0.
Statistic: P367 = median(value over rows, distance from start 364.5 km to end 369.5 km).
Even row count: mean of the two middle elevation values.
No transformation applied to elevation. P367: 33.6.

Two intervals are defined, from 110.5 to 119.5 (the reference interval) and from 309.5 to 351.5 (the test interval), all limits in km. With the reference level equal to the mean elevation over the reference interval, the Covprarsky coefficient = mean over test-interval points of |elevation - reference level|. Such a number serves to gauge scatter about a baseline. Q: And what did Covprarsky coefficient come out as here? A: 5.35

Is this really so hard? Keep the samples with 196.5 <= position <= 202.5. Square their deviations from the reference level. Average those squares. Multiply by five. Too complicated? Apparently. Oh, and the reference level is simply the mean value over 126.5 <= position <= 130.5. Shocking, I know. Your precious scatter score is 16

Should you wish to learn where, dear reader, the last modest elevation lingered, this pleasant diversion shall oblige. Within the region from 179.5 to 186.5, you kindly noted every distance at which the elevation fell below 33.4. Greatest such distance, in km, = 186.0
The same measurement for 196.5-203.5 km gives 199.0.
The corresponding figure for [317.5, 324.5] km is 324.0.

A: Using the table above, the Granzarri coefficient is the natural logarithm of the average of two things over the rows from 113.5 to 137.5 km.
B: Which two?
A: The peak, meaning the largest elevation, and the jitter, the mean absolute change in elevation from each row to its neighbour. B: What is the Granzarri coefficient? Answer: 2.92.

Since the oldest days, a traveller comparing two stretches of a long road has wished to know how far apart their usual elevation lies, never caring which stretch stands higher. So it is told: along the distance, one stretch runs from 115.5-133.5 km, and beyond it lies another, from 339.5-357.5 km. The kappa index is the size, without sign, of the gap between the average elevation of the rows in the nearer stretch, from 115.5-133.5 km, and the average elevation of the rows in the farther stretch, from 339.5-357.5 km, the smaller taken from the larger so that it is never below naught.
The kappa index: 4.7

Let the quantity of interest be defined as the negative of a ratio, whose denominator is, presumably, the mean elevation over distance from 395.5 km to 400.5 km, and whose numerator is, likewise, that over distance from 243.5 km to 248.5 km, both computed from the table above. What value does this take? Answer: -0.83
